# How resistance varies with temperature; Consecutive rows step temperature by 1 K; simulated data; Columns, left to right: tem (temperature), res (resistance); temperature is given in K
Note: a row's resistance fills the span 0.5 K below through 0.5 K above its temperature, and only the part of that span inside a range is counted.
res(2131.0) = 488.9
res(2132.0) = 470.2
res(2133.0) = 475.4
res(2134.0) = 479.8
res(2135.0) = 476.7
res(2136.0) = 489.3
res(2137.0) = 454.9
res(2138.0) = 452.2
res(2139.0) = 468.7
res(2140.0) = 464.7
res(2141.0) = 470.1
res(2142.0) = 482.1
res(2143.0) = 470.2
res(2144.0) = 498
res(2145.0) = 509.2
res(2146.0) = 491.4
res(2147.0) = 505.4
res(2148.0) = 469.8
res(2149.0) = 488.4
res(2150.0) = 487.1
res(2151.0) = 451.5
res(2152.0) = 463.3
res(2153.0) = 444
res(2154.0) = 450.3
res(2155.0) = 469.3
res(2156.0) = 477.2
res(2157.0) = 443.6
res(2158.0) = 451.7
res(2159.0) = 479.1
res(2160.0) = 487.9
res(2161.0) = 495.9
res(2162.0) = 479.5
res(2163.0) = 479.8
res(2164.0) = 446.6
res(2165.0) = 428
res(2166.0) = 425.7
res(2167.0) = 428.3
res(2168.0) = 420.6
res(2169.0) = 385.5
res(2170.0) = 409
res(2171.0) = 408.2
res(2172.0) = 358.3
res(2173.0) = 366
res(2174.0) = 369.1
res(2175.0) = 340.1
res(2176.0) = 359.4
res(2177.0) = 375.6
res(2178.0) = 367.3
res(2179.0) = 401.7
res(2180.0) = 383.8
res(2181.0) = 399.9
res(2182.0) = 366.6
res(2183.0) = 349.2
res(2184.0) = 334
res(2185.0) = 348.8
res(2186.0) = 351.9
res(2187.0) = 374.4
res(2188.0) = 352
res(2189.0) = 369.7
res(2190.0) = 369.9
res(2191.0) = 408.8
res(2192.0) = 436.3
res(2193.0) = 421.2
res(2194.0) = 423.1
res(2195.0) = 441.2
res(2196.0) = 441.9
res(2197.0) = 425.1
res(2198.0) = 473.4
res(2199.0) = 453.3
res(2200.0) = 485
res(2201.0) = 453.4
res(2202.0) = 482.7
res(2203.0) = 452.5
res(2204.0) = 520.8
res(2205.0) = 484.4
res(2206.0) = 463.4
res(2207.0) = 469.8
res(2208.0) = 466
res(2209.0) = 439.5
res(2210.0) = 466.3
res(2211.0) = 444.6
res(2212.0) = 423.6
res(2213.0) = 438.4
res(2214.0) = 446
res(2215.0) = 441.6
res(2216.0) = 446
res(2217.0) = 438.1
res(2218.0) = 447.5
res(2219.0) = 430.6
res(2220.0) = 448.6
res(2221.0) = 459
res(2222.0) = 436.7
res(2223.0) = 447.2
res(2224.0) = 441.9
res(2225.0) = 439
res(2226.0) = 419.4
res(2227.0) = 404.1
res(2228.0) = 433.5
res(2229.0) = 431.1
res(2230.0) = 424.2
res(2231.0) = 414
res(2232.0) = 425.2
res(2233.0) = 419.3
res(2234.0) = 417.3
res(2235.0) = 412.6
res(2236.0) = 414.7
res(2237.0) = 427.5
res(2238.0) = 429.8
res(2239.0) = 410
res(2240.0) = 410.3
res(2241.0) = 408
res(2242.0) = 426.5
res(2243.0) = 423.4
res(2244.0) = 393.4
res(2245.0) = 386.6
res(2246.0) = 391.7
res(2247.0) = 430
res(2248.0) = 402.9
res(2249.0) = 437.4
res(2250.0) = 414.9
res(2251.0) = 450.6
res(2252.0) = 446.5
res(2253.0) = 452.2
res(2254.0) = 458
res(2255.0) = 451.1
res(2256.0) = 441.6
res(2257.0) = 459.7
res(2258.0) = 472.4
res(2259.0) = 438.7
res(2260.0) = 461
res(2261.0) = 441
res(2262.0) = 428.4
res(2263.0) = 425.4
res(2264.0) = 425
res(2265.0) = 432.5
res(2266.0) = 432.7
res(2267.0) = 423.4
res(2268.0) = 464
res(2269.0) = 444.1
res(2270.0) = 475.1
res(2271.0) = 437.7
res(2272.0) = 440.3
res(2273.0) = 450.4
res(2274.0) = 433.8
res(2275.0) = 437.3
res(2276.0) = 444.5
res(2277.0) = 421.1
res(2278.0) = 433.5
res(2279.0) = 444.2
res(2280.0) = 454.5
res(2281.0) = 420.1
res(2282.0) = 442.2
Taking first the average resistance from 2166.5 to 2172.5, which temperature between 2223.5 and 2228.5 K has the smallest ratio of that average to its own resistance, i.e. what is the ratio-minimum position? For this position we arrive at 2224.0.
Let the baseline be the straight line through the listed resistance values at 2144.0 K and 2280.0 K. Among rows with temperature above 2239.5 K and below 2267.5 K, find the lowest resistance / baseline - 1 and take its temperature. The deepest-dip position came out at 2245.0 K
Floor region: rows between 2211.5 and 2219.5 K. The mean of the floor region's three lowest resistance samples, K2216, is 431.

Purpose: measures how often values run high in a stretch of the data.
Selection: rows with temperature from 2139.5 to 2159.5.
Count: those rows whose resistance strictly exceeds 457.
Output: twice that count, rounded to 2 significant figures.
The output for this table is 30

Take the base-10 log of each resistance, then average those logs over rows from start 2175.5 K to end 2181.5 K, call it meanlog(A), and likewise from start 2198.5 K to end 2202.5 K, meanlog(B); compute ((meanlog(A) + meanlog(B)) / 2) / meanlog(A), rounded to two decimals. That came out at 1.02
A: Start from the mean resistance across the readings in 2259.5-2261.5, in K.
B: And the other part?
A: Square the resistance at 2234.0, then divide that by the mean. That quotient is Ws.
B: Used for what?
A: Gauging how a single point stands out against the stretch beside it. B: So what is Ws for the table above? 386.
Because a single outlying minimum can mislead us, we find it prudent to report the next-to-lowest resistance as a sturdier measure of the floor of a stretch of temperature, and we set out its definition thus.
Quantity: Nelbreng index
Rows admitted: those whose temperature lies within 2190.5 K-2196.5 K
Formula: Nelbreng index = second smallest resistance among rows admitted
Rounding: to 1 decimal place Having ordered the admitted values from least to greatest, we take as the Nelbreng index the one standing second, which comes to 421.2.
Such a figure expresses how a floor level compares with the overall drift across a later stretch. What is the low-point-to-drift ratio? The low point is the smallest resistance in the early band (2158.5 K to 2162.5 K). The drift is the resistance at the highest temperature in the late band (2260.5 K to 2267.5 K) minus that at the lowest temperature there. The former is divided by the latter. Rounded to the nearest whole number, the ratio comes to -27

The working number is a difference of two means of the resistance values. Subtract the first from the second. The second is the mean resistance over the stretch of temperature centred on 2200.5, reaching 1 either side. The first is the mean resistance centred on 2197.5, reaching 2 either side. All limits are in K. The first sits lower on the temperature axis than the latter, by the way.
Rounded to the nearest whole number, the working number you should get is 21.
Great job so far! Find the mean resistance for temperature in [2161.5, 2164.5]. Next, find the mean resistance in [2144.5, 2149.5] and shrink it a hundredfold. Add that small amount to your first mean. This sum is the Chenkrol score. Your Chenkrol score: 474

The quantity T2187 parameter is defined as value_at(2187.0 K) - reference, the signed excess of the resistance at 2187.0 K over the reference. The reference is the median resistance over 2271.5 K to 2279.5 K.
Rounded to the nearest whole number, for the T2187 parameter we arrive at -64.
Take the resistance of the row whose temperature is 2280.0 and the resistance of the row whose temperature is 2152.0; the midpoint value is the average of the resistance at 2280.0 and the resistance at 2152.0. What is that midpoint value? 459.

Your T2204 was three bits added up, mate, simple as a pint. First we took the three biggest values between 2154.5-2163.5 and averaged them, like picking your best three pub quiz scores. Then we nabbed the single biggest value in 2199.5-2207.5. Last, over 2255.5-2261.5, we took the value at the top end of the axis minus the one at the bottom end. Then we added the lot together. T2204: 1008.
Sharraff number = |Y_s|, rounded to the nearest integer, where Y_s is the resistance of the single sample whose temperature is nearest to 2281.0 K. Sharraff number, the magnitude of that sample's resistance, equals 420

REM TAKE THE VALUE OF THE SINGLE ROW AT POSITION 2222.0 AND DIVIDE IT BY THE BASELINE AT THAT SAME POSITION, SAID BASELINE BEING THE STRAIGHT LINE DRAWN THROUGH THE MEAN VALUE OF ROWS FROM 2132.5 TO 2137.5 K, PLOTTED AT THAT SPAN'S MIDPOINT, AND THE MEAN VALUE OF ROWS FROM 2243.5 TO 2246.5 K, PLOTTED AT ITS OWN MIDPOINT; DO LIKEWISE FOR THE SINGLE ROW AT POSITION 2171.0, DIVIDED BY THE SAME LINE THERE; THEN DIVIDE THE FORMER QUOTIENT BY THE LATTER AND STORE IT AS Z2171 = 1.17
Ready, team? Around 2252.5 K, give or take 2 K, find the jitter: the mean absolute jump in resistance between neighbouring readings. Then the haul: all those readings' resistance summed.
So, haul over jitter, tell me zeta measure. 348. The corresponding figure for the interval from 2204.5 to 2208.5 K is 181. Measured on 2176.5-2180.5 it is 76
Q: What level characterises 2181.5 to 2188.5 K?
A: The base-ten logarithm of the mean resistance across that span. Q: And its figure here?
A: 2.549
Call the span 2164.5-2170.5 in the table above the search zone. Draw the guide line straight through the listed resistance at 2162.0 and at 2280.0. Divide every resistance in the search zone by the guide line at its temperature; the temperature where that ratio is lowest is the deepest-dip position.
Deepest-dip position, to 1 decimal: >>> 2169.0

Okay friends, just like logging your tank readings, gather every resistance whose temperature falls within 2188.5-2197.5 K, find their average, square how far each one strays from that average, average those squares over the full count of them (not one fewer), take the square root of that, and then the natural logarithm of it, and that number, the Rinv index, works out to 3.27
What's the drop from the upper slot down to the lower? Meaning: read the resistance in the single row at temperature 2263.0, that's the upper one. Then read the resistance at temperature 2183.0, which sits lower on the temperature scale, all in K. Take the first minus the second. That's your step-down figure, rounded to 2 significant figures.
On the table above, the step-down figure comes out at 76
